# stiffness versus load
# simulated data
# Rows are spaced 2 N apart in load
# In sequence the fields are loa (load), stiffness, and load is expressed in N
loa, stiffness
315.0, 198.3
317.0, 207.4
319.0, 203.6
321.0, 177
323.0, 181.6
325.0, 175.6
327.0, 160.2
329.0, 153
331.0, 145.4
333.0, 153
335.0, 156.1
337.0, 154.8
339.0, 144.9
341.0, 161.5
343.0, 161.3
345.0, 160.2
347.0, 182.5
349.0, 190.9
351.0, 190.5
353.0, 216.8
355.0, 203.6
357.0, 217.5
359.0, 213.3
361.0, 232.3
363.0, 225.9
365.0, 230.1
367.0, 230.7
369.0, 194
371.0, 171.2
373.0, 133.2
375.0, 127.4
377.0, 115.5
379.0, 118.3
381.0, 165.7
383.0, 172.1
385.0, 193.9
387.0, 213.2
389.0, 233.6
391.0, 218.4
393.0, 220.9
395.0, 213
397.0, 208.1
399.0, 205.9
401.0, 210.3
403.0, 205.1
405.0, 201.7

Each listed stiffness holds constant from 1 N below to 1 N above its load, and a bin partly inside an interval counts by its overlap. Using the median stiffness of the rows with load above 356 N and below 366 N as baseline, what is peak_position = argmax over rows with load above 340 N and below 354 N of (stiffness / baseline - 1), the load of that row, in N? 353.0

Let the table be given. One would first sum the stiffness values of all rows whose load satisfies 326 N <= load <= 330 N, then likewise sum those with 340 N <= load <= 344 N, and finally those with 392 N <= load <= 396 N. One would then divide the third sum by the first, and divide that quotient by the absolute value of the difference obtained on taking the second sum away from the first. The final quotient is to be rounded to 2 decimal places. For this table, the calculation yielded 0.14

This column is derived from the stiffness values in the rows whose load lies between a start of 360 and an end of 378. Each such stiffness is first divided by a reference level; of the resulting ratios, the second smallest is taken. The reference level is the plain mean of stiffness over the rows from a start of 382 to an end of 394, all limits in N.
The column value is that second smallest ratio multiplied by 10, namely 6.1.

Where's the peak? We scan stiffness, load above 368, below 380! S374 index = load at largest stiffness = 369.0 N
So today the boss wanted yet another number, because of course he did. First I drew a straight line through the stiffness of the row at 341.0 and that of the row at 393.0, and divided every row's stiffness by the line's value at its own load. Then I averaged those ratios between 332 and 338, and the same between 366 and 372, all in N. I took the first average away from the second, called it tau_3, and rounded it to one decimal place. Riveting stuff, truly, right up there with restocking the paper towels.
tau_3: 0.0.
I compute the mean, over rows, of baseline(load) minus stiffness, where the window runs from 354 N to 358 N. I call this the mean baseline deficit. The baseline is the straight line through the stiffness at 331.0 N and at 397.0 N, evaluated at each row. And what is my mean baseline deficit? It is -41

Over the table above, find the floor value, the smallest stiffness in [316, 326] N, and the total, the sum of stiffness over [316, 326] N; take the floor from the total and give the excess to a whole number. 770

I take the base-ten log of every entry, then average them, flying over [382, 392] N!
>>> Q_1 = 2.31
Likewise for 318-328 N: 2.25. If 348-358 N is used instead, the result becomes 2.31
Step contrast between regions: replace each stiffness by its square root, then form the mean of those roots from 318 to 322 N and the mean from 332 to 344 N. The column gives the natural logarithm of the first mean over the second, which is 0.10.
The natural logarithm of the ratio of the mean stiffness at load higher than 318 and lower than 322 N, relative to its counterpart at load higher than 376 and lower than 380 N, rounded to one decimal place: 0.5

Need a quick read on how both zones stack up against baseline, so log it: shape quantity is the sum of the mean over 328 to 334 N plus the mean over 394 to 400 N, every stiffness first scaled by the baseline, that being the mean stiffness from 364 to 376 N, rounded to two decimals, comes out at 1.98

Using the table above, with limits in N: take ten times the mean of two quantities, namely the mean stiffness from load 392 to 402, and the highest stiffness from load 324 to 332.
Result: 1936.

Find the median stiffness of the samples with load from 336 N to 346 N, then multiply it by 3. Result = 481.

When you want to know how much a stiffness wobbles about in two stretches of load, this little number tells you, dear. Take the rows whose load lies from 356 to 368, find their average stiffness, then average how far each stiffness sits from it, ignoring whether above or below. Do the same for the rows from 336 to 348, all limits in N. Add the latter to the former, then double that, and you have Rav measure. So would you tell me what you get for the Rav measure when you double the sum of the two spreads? 28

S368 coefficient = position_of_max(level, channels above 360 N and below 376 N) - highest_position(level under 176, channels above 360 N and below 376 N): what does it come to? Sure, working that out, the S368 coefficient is -14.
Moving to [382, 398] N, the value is 6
